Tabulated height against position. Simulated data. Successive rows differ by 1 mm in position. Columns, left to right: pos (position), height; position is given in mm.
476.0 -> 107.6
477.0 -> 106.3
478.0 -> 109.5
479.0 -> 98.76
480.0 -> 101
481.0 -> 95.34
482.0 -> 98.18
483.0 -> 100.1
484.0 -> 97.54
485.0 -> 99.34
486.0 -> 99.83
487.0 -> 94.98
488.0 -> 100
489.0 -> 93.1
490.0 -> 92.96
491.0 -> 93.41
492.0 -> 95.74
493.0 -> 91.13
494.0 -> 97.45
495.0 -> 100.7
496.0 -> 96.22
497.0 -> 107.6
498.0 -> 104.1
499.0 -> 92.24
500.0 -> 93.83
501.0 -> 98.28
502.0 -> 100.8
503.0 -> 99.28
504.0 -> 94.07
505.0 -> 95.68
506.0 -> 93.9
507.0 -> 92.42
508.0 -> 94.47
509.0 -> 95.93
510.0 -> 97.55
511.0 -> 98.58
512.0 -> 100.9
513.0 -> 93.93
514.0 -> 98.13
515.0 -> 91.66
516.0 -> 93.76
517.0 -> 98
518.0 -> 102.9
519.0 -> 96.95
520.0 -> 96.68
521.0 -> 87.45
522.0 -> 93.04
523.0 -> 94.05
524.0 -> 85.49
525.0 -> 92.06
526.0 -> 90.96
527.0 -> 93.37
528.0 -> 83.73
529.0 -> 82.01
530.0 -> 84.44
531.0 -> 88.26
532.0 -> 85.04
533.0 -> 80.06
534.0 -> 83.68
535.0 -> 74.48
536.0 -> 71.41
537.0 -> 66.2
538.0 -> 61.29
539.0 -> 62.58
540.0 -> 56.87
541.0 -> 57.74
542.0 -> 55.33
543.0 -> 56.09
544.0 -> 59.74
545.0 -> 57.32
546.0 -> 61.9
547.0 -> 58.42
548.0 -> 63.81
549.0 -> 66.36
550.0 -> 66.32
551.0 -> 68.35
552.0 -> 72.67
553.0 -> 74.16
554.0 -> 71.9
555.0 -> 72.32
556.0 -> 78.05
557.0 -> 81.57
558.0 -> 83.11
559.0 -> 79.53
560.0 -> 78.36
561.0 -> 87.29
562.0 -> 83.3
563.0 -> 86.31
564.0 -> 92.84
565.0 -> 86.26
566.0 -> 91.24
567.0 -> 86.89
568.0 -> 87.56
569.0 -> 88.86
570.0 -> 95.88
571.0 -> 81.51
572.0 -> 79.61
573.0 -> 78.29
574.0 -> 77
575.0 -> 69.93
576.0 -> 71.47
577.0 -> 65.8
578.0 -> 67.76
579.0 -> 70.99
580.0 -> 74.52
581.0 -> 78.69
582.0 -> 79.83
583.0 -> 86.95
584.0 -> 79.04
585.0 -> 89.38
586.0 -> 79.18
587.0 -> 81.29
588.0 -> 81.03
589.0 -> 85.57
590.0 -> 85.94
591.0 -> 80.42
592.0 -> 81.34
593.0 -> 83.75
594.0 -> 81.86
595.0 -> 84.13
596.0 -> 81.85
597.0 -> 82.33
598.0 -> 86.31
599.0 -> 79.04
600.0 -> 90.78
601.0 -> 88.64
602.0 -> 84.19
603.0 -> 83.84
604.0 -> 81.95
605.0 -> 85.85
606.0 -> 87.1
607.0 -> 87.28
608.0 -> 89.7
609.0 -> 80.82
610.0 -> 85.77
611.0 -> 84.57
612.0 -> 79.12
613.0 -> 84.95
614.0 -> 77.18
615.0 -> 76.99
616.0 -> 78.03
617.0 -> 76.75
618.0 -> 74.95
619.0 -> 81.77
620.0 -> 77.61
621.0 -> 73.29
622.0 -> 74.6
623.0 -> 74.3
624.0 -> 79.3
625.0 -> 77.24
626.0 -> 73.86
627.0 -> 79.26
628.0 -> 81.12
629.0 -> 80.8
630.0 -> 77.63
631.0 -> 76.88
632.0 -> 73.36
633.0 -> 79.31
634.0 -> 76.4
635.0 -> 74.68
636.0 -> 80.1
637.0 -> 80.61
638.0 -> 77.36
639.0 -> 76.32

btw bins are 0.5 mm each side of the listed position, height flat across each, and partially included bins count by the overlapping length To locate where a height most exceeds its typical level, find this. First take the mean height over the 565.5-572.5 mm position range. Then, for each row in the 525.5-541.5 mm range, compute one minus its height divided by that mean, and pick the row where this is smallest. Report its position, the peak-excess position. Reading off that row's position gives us 527.0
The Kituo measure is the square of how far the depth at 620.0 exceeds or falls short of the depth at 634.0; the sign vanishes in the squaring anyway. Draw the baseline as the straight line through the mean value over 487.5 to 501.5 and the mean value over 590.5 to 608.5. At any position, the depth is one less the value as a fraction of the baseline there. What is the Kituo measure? 0.0000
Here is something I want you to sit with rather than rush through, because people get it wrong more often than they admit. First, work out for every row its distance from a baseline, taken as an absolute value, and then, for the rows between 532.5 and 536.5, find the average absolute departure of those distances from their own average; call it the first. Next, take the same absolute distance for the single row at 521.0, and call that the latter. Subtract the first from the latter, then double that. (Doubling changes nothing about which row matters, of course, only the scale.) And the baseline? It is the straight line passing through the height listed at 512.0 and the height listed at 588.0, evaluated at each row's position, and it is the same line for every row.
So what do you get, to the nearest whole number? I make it 14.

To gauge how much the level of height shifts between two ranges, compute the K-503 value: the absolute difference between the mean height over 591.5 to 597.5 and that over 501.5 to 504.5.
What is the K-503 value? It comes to 16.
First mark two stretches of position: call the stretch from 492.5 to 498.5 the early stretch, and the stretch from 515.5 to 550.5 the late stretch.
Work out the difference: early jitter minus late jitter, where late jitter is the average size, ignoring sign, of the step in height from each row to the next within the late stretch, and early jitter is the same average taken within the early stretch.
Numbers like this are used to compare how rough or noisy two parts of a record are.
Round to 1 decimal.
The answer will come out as 1.8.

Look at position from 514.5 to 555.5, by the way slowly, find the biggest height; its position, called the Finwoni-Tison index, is 518.0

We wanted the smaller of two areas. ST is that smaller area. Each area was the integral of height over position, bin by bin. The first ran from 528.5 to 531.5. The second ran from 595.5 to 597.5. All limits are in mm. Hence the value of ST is 164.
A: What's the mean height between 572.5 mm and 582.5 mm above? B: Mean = 73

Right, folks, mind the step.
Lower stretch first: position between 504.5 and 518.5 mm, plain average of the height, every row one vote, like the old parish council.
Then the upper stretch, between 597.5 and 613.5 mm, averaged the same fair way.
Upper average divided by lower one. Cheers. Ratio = 0.883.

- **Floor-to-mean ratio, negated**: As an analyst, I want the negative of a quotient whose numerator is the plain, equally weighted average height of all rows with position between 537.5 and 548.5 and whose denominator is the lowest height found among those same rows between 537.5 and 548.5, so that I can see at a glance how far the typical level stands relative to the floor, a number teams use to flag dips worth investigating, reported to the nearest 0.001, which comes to -1.070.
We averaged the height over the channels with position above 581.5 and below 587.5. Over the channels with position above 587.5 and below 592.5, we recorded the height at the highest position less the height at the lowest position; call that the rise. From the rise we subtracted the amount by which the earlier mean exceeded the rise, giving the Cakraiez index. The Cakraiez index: -82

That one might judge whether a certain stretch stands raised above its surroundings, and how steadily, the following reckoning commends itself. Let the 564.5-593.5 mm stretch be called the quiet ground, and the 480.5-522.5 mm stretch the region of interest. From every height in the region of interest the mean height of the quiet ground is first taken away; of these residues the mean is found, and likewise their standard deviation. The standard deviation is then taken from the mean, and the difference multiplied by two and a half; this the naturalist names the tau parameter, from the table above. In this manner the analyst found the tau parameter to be 30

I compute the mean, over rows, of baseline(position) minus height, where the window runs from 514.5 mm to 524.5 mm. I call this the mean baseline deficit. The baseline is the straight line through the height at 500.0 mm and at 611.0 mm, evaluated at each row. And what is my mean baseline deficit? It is -1.8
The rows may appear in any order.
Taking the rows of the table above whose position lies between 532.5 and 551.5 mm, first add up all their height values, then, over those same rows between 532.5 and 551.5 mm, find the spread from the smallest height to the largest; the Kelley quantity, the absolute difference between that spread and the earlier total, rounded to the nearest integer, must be 1200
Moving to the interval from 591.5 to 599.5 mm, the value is 653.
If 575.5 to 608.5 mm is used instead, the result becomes 2673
